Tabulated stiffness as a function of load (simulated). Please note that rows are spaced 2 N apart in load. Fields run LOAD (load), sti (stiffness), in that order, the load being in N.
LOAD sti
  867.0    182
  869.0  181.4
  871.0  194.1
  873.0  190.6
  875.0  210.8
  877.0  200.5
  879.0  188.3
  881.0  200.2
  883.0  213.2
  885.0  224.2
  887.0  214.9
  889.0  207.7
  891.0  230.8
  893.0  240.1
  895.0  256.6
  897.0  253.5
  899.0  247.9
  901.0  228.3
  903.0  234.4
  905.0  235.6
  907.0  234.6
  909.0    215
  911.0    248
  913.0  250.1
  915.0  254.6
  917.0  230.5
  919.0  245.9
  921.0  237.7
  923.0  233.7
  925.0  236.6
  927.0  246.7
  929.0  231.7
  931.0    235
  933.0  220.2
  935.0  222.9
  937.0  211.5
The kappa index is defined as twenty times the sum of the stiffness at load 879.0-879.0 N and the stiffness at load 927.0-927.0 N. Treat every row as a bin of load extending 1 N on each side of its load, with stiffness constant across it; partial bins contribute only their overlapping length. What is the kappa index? 8700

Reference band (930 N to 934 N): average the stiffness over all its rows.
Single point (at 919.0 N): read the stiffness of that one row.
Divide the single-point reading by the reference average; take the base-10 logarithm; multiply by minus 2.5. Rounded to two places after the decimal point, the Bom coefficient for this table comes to -0.08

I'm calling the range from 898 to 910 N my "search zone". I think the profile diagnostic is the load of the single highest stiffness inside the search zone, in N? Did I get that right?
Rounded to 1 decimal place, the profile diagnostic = 899.0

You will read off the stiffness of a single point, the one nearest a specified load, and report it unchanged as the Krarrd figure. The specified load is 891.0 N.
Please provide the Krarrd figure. 230.8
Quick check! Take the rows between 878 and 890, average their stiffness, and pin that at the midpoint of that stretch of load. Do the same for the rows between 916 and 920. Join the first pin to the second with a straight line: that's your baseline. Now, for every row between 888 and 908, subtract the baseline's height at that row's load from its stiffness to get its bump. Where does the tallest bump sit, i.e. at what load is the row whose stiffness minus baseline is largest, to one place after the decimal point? 895.0 N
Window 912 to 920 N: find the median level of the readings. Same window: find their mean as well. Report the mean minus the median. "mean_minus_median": -2.7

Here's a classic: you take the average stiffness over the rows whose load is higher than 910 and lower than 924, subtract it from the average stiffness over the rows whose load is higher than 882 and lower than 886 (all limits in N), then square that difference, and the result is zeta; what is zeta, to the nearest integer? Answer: 587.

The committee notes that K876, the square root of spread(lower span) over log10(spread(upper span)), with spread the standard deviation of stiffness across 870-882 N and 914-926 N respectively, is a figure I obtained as 2.9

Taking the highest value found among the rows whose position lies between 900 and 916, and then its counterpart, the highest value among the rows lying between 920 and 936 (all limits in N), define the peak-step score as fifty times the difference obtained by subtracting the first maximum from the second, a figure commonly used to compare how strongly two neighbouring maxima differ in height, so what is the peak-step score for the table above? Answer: -395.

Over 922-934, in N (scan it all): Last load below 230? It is 933.0 N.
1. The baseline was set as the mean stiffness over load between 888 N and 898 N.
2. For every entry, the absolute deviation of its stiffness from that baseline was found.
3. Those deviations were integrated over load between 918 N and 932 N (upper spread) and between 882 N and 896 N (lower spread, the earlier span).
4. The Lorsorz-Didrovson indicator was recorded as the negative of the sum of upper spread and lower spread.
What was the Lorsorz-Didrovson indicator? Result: -300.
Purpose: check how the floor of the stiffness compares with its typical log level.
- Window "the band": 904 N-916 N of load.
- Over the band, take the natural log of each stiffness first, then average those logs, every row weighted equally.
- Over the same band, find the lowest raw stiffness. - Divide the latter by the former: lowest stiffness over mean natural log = 39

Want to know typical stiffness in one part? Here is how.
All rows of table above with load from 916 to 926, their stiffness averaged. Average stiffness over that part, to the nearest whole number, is 237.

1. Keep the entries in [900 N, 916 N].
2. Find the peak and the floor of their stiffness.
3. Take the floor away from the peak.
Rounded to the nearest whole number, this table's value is 40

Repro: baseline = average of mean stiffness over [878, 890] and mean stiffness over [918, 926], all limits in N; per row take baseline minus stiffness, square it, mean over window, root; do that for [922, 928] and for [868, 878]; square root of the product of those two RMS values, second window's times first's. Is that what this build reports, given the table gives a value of 22.2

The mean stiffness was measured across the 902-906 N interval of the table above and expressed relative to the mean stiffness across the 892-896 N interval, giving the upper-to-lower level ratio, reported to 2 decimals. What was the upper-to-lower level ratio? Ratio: 0.95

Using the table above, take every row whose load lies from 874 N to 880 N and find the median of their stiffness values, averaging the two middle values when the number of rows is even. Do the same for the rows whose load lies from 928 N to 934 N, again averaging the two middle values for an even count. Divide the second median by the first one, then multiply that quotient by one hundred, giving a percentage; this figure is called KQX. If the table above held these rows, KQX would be 116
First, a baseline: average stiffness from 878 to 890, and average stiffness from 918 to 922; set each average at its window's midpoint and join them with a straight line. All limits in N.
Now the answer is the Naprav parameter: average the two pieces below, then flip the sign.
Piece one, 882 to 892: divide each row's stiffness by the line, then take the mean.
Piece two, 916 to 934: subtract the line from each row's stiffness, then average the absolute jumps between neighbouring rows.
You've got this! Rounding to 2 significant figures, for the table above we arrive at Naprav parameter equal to -5.1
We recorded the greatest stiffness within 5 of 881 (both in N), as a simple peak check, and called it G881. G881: 224.2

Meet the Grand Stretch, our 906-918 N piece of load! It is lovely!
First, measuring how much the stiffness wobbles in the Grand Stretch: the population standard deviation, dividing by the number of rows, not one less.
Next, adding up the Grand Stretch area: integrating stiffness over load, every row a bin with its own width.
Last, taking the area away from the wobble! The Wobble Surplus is -2852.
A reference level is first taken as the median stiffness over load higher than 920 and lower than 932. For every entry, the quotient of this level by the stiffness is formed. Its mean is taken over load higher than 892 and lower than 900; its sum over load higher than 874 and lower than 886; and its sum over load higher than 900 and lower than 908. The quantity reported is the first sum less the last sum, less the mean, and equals 1.9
